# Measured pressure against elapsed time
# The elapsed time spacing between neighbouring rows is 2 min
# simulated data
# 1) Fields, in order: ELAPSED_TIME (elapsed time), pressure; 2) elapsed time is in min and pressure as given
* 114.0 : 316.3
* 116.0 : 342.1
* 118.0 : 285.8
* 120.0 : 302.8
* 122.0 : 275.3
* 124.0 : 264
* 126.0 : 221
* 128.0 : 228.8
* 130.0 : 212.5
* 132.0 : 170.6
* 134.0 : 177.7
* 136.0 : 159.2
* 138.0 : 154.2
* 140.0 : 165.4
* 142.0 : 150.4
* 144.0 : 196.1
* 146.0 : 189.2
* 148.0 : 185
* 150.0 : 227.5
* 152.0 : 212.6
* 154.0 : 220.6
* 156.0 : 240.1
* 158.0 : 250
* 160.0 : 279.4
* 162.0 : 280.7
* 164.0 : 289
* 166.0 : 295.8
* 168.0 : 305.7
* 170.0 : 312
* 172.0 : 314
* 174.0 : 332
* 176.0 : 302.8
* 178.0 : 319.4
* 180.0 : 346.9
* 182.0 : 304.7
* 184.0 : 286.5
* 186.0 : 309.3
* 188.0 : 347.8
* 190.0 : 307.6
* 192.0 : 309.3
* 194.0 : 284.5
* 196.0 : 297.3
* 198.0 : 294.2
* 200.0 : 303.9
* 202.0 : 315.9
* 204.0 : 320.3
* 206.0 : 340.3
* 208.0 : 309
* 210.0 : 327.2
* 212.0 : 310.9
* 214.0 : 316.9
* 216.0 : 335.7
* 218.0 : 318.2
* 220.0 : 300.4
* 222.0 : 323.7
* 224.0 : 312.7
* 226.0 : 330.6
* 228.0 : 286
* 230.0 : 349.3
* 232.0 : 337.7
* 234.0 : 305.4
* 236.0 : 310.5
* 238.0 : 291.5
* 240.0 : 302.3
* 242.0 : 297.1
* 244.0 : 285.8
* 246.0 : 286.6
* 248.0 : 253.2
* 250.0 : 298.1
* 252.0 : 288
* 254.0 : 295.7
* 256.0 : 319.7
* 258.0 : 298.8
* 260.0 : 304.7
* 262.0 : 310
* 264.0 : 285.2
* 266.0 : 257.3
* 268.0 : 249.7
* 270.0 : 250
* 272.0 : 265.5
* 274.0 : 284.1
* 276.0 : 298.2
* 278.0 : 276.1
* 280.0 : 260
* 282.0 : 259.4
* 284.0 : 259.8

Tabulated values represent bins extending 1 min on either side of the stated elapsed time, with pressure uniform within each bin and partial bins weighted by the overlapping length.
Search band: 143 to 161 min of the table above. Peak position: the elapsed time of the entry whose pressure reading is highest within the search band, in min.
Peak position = 160.0 min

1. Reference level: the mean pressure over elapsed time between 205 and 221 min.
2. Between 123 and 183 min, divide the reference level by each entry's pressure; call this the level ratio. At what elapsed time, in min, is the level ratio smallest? 180.0 min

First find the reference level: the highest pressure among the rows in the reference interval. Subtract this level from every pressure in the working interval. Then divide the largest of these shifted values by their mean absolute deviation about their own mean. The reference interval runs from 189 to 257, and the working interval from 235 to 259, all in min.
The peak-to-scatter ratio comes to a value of -2.75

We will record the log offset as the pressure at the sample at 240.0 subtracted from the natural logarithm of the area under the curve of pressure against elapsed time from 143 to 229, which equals -292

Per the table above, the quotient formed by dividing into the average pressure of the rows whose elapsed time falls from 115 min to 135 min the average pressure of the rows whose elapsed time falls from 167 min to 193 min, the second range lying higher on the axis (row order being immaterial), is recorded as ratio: 0.79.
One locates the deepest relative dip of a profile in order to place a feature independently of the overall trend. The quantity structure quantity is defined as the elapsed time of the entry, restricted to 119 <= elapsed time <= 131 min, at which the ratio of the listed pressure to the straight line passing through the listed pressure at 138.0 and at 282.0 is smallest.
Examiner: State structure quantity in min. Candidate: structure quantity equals 130.0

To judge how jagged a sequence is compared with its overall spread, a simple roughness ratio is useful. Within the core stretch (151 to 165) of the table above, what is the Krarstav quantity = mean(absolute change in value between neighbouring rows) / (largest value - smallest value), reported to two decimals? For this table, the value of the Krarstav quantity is 0.17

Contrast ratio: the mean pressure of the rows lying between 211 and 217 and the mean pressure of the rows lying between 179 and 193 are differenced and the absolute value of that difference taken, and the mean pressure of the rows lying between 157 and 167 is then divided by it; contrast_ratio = 54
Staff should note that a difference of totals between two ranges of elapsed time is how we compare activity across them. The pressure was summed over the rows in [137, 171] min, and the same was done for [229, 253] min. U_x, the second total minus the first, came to -348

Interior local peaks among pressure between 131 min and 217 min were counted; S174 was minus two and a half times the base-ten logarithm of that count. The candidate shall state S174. -2.6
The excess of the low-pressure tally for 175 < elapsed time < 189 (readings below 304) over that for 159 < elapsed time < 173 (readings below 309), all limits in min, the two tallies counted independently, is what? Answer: -3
